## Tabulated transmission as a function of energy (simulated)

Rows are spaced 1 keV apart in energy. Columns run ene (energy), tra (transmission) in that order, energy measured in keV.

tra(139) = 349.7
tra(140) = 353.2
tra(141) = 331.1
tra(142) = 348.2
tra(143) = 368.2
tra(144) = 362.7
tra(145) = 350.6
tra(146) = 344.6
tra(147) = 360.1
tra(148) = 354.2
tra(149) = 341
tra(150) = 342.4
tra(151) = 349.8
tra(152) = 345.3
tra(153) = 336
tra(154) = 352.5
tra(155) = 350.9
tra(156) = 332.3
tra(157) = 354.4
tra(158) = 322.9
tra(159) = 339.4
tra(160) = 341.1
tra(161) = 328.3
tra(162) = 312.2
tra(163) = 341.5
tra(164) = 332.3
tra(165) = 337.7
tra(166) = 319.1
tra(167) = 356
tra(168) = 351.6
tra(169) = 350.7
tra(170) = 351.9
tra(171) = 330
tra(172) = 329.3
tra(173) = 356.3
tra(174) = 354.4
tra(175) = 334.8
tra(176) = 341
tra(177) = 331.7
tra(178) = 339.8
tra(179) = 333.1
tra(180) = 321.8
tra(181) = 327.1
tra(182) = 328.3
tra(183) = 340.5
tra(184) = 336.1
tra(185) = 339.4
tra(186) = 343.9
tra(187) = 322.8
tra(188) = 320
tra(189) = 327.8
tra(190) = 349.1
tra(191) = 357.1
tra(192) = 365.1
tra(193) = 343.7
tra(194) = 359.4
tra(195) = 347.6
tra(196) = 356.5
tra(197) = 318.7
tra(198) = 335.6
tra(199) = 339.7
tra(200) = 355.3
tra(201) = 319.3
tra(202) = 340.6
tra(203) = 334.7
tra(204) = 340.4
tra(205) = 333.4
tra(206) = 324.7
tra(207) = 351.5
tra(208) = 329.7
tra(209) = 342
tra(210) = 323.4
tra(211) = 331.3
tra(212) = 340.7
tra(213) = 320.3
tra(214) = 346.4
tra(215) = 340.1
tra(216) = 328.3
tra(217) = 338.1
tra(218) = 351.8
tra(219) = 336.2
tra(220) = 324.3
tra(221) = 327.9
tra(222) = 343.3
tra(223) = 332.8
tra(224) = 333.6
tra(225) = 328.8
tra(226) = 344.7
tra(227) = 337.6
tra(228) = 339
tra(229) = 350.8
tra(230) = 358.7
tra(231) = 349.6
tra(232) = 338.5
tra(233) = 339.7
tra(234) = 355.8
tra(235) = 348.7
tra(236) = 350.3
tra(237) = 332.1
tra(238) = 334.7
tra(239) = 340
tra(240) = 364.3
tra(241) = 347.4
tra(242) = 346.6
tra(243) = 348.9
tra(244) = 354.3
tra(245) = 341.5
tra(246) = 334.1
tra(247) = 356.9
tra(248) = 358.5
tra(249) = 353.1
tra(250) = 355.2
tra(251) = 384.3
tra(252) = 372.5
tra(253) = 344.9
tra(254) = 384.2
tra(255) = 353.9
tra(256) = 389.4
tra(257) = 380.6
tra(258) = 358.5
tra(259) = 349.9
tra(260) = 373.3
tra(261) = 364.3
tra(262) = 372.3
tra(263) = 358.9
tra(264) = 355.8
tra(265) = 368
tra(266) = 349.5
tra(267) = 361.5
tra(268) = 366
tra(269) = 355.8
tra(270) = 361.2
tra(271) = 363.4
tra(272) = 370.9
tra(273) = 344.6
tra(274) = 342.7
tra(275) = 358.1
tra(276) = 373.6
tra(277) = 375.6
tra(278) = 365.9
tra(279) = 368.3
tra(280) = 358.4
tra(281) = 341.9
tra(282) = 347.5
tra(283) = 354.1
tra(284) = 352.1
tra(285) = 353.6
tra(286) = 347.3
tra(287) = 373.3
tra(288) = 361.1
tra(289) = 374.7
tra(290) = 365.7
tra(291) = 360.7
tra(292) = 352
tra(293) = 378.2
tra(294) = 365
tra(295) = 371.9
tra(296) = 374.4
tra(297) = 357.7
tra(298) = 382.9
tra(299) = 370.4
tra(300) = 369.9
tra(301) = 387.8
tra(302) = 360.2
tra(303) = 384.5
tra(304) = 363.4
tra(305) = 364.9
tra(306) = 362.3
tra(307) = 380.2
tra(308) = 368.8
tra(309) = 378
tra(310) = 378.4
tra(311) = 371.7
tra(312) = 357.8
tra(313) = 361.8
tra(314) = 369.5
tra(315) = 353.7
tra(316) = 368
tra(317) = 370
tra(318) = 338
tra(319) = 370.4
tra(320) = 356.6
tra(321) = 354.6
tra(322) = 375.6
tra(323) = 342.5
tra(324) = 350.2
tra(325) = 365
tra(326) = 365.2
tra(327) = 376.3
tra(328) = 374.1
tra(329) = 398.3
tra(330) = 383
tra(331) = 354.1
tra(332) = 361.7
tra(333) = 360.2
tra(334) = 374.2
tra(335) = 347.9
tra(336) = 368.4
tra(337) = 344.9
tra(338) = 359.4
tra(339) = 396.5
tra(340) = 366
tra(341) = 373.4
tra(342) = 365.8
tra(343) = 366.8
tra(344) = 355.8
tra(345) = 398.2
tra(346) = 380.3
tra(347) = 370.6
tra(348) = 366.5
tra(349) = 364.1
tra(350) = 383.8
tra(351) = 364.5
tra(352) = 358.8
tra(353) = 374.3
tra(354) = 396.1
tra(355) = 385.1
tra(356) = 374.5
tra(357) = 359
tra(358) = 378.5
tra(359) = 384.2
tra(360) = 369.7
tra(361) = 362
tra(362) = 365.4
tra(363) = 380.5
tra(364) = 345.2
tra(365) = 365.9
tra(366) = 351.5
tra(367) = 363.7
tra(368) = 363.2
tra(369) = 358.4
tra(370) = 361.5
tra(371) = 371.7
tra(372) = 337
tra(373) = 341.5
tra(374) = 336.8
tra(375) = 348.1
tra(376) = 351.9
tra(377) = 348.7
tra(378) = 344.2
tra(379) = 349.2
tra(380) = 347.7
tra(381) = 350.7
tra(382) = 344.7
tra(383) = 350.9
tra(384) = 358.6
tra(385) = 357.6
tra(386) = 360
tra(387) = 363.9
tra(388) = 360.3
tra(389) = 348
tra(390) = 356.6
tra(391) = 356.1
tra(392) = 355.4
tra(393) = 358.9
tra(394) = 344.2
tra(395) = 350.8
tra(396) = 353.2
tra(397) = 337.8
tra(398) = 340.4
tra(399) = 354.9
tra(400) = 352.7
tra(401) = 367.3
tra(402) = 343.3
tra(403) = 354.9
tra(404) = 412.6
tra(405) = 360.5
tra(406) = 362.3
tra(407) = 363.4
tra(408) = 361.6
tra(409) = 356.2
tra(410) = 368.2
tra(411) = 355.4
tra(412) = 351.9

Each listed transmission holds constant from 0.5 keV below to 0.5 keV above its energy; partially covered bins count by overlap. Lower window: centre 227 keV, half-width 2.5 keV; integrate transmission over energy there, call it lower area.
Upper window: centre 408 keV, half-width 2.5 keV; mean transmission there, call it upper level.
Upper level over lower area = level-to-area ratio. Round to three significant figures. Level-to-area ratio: 0.213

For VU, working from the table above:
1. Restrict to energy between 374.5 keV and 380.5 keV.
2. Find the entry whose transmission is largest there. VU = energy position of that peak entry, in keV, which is 376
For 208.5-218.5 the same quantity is 218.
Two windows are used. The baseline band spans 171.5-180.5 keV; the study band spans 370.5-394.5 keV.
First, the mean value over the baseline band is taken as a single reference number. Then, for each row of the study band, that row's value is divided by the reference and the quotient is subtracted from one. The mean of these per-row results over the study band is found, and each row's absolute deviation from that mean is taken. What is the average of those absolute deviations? 0.020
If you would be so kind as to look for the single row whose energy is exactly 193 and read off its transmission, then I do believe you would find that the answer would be 343.7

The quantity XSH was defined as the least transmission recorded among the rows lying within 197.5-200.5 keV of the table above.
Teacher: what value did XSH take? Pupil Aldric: 335.6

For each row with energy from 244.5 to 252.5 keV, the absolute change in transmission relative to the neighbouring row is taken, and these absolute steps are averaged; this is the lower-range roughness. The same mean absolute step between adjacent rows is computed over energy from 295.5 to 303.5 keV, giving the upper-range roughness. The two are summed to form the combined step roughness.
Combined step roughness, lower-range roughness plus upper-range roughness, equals 29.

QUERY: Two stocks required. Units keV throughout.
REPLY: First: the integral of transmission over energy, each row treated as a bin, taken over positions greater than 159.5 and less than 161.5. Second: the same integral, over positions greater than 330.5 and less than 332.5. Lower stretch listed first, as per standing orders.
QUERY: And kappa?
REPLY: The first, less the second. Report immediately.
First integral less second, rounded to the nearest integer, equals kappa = -46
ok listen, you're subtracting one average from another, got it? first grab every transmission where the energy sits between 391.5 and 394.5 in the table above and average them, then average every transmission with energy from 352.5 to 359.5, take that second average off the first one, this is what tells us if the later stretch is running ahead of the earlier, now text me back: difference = -26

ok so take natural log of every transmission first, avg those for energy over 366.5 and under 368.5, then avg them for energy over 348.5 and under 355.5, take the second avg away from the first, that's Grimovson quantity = -0.03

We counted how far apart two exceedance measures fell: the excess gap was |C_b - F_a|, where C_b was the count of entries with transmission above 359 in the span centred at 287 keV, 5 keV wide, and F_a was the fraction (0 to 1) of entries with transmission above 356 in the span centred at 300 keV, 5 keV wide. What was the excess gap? 2.0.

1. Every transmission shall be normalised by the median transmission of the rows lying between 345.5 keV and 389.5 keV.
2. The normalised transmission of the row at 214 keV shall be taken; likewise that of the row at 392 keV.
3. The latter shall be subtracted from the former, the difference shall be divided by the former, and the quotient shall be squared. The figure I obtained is 0.0007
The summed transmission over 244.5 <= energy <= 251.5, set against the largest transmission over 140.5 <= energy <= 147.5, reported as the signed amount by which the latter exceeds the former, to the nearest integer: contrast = -2115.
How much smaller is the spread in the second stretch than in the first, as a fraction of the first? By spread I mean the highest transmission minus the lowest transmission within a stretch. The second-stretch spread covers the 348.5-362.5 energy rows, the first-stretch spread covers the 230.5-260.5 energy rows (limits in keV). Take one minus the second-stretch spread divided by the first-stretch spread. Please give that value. 0.35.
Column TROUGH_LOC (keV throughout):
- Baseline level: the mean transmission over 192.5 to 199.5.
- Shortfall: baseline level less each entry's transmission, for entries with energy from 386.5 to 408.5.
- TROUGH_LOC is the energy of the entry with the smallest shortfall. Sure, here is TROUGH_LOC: 404 keV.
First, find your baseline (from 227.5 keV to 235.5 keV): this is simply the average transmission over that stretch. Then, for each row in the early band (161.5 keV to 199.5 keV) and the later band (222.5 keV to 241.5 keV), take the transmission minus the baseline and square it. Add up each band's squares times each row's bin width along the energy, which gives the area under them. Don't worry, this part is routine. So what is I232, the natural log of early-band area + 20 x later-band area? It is 10.8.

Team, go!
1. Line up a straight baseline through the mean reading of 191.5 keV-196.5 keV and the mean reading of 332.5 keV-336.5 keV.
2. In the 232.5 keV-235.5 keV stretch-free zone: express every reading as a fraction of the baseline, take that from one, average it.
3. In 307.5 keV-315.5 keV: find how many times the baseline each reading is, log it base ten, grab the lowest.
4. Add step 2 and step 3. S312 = 0.015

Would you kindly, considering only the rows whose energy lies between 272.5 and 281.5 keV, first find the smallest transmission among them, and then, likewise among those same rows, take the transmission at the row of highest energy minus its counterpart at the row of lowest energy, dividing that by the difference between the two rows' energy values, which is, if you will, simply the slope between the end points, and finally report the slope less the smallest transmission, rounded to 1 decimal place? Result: -342.2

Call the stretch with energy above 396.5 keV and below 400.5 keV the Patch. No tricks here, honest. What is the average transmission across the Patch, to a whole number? 346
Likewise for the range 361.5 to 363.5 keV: 373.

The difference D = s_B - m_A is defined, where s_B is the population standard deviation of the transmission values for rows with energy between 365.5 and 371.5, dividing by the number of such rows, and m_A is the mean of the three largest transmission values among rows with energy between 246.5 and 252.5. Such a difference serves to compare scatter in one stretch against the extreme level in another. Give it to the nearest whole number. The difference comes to -366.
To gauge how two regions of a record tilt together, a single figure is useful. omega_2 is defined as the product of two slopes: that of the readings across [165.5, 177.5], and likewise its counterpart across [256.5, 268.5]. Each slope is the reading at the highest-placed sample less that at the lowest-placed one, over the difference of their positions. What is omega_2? -1.5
